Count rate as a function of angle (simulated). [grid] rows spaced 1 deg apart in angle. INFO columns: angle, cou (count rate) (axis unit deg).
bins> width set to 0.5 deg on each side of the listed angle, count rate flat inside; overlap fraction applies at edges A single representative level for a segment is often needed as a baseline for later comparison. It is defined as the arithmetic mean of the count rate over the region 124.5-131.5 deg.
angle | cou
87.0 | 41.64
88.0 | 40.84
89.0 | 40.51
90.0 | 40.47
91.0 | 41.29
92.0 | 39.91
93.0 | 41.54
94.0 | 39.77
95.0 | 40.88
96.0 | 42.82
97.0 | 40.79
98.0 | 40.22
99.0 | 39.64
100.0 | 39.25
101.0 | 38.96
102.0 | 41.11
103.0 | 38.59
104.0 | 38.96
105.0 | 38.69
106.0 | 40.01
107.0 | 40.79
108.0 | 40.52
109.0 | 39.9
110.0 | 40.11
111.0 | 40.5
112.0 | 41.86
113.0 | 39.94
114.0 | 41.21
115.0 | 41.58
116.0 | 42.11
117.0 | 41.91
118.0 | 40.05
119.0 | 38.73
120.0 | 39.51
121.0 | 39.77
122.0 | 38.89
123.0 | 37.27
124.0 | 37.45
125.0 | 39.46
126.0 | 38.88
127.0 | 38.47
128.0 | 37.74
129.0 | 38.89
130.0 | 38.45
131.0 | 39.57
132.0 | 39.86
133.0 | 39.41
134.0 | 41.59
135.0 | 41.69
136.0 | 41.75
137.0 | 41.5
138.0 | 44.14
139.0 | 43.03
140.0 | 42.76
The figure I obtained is 38.8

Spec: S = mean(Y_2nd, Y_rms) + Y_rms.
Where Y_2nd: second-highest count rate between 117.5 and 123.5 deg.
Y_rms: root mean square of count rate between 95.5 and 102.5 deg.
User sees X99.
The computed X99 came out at 80.5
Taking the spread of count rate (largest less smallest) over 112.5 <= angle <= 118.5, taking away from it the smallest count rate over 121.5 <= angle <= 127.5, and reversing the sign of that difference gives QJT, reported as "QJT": 35.1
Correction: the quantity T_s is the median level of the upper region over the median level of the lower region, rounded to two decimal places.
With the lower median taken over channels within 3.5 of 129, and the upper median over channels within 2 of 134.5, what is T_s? 1.07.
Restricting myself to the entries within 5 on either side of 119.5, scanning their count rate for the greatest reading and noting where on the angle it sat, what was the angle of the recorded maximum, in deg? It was 116.0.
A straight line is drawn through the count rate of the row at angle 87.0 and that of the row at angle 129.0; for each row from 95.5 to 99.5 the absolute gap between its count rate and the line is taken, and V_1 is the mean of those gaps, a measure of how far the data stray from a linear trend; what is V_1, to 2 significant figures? 0.97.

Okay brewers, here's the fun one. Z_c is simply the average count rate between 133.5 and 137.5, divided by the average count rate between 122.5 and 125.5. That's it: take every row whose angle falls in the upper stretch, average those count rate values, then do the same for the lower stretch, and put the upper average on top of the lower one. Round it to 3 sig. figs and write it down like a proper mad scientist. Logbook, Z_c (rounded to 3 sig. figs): 1.09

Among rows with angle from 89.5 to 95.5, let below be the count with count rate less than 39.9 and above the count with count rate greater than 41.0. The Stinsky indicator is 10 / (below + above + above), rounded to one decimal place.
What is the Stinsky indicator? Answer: 2.0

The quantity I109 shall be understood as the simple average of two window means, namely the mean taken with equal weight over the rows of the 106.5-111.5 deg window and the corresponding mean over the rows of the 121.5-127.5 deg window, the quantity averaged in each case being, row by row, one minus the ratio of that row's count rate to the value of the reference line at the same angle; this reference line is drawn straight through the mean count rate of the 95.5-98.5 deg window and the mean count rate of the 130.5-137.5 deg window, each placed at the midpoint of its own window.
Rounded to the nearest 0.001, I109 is 0.040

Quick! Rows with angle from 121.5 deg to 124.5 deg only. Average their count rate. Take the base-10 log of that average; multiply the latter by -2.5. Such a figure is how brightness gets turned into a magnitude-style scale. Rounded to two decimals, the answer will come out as -3.95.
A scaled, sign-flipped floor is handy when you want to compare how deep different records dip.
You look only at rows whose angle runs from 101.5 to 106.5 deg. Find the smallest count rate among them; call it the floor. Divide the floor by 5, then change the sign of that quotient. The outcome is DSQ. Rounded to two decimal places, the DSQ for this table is -7.72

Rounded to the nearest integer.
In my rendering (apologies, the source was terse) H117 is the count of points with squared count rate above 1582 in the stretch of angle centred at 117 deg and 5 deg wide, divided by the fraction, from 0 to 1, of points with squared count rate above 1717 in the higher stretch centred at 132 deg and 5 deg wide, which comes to 20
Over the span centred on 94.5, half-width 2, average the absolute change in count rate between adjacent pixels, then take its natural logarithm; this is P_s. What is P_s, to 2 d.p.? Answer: 0.47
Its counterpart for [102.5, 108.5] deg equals -0.51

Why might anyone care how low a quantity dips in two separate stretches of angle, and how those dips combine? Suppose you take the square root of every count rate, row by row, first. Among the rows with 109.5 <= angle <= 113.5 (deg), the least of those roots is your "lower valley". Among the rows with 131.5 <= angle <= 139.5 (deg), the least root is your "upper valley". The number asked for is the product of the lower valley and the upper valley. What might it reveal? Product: 39.7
